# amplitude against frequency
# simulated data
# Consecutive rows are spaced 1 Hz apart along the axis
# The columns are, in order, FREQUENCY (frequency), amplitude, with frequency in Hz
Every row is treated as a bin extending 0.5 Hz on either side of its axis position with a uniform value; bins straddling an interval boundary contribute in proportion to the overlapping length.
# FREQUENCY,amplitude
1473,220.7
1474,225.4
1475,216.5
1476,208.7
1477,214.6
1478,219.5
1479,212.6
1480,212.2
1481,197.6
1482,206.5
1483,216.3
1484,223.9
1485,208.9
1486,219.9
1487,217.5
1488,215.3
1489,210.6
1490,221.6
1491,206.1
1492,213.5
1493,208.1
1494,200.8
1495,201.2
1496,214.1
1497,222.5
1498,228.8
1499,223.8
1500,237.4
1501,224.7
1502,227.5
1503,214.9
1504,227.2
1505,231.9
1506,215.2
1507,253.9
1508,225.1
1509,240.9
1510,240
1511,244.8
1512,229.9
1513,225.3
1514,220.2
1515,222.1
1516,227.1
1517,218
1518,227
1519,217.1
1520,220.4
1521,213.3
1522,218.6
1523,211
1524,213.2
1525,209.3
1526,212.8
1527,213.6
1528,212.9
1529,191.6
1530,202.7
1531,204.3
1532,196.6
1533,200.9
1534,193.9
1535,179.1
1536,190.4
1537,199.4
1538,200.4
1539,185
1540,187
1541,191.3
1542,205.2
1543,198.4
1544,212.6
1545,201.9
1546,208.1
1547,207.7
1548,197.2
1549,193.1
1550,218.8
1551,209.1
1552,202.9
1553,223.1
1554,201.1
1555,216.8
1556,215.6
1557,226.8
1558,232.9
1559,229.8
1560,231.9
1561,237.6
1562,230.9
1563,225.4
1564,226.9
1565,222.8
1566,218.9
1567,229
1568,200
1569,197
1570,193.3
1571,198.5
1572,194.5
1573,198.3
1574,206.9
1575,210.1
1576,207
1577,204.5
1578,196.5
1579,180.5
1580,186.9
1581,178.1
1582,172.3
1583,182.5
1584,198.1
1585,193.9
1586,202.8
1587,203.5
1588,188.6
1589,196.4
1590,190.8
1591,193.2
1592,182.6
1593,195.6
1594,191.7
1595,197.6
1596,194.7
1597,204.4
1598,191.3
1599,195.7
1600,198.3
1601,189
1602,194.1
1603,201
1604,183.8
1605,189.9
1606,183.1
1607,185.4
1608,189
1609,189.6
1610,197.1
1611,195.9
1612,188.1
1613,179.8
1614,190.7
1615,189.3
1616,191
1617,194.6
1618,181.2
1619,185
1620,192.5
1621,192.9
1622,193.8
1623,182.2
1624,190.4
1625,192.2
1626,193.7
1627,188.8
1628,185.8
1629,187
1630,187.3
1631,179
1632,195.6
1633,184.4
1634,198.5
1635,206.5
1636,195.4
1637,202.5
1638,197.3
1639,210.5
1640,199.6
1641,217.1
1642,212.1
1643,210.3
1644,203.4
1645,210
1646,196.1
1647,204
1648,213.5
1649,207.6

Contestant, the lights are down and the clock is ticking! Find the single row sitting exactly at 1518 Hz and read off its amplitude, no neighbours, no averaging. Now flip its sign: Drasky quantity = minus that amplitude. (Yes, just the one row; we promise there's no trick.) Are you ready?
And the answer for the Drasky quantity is -227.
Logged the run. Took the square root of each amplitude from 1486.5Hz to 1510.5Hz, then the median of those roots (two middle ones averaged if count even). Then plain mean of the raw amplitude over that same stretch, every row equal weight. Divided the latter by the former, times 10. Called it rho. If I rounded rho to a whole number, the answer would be 149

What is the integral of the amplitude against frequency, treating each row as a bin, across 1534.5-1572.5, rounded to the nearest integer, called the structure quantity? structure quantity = 7940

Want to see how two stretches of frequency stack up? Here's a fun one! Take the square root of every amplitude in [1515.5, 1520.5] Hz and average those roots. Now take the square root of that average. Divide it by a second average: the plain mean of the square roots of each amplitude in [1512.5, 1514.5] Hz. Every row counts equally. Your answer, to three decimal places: 0.259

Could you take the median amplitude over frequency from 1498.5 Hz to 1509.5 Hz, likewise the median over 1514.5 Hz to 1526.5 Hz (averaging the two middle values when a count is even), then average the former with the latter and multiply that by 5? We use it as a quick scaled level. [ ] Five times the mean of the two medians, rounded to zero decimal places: 1112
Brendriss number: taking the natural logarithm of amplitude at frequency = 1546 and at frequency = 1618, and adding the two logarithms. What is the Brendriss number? 10.5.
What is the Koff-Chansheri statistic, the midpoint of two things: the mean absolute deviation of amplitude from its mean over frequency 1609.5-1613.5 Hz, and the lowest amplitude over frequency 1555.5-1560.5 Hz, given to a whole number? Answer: 111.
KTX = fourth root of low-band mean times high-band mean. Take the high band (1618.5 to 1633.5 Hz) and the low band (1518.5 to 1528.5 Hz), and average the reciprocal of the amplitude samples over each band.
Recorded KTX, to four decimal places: 0.0705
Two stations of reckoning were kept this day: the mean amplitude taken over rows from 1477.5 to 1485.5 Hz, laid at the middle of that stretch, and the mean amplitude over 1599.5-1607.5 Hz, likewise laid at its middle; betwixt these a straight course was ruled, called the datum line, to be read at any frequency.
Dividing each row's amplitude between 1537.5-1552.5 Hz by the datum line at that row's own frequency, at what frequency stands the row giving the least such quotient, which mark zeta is 1539 Hz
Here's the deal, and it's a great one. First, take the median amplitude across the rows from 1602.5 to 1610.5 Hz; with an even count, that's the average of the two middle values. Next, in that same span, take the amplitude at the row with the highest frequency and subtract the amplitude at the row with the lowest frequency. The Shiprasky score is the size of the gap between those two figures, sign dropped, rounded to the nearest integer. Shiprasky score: 193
